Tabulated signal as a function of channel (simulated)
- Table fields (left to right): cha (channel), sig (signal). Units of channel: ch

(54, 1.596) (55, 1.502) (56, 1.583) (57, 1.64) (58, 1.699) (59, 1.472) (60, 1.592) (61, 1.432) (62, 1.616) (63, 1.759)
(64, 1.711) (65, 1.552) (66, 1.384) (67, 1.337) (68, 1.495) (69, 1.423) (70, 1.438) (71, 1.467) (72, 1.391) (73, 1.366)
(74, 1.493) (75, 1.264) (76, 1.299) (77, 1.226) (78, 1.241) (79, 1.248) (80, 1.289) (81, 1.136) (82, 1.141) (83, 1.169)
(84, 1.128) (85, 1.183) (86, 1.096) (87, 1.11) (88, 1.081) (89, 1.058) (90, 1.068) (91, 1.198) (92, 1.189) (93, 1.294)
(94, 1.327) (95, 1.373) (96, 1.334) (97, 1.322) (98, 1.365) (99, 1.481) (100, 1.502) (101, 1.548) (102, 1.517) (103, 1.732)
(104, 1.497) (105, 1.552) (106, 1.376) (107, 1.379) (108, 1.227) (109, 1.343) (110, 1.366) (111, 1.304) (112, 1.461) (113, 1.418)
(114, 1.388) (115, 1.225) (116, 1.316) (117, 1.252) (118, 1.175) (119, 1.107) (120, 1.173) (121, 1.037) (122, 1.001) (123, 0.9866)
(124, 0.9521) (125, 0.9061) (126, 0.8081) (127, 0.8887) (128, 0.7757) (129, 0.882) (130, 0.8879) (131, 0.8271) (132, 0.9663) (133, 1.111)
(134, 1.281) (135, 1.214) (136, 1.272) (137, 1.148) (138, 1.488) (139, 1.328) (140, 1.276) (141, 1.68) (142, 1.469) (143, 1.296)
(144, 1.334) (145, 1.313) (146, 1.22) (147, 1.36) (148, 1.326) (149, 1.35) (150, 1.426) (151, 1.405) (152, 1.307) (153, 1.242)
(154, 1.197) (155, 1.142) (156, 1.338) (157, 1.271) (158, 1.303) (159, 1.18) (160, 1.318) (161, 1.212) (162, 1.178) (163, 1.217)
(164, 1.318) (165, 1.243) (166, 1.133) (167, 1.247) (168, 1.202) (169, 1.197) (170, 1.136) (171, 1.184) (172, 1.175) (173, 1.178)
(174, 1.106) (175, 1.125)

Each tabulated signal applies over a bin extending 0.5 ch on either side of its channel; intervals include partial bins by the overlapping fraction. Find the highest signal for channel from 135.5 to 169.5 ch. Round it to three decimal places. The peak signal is 1.680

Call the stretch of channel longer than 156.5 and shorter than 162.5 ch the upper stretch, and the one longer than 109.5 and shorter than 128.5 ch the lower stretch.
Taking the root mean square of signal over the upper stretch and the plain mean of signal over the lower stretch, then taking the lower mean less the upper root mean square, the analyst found -0.1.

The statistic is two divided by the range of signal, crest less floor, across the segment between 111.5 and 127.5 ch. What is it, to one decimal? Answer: 3.1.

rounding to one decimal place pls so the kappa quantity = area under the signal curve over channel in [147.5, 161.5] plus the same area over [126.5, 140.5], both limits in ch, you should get 33.4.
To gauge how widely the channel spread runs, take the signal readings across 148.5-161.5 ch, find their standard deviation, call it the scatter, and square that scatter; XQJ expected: 0.007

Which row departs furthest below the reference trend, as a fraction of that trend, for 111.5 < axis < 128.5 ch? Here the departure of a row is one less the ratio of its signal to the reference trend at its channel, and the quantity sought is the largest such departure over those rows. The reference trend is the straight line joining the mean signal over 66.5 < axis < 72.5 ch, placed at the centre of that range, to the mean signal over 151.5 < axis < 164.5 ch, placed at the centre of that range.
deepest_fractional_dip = 0.41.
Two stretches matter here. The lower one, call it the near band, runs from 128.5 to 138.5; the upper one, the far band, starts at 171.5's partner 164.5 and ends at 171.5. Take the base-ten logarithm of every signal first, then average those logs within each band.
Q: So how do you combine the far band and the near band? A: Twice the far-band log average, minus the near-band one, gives 0.11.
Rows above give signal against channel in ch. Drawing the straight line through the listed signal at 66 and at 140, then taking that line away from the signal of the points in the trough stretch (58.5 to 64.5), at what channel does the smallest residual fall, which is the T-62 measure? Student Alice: 61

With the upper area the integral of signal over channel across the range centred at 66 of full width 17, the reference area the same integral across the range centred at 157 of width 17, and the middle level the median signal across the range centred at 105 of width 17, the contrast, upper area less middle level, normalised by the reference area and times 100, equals 111.8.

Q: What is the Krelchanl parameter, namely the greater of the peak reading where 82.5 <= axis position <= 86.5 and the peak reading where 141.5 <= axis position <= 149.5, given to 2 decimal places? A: 1.47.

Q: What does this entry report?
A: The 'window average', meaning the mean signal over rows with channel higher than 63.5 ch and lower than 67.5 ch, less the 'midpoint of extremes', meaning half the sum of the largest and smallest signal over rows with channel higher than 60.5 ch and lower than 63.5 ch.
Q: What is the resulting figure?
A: -0.10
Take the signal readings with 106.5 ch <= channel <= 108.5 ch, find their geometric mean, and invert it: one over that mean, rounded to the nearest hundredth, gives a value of 0.77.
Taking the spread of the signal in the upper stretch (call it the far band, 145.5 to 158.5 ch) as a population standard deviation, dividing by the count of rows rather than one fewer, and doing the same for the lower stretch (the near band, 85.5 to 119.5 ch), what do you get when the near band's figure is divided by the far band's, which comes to 2.01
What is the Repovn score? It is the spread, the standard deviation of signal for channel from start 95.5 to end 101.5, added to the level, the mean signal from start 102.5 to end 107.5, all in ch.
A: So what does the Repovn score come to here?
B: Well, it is 1.60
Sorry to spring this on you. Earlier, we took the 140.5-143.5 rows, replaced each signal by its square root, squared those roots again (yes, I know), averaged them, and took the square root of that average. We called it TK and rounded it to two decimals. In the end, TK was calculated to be 1.22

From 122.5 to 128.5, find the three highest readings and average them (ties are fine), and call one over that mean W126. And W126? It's 1.05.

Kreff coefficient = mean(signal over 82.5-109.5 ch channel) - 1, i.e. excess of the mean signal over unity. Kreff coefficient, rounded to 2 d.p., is 0.31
